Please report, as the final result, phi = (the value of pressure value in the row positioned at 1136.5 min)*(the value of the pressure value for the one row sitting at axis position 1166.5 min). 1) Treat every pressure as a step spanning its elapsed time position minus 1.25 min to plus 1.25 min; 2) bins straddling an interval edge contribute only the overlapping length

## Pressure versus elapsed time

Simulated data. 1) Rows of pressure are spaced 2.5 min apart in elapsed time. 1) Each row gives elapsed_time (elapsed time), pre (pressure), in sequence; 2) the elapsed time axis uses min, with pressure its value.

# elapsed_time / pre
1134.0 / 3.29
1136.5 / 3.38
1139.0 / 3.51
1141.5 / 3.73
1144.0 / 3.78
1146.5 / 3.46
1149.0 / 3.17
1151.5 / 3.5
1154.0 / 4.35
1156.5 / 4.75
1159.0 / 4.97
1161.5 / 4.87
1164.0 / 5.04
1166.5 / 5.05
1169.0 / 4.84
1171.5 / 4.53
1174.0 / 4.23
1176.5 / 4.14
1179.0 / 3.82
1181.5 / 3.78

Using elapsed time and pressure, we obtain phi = 17.1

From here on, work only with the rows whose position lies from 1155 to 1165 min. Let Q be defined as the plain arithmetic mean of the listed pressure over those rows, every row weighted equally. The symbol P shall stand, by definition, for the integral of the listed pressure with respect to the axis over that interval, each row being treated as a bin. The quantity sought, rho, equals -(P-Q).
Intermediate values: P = 49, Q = 4.9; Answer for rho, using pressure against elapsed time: -44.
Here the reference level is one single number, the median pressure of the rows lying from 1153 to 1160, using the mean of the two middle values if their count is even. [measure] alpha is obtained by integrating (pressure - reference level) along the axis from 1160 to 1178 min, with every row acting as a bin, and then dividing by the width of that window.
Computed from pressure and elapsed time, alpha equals -0.09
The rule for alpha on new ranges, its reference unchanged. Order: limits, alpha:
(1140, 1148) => -1.11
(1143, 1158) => -0.90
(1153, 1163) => 0.00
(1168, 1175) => -0.22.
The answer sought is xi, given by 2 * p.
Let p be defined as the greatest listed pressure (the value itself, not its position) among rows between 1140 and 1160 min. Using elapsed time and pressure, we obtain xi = 9.9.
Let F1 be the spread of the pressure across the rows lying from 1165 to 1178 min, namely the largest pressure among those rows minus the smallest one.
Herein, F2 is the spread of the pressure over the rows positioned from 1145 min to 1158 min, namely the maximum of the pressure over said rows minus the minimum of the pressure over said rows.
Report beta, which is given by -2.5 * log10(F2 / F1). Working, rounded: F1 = 0.91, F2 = 1.6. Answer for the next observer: -0.6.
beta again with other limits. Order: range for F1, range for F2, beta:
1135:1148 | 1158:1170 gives 0.7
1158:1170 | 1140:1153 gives -1.2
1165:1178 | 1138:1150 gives 0.4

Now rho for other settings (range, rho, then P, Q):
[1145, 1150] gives -13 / 17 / 3.3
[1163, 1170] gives -30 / 35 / 5.0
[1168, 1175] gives -27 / 32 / 4.5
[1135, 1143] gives -25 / 28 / 3.5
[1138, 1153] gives -50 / 53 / 3.5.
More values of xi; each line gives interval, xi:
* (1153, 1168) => 10.1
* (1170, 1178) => 9.1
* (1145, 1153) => 7.0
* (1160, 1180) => 10.1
